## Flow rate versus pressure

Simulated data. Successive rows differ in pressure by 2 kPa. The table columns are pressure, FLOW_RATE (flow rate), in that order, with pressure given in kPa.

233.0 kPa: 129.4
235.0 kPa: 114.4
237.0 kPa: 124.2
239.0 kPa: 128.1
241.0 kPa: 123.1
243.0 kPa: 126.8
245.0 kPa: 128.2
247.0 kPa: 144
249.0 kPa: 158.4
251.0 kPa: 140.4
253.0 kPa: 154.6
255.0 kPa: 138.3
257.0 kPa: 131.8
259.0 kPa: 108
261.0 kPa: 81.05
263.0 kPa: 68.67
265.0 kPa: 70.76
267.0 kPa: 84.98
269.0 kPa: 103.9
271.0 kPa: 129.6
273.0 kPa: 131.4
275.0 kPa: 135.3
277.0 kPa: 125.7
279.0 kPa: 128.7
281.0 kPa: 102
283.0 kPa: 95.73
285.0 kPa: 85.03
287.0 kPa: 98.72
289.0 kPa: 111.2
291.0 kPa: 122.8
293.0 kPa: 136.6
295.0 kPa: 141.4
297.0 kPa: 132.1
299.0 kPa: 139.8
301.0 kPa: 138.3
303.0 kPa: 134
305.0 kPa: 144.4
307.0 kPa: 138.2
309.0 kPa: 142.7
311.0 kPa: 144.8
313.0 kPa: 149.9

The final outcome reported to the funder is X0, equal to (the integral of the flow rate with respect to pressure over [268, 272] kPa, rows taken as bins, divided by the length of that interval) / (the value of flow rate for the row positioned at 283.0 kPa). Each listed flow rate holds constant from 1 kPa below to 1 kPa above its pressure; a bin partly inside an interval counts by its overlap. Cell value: 1.22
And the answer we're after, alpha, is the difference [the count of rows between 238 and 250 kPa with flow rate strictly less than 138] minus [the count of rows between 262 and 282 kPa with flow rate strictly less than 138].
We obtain -6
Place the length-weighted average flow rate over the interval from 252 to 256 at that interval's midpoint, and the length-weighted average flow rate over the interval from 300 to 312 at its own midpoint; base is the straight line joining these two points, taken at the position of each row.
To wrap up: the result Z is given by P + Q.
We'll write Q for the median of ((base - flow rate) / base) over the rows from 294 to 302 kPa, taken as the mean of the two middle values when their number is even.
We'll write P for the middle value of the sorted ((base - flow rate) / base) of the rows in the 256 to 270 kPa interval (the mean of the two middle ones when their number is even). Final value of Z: 0.43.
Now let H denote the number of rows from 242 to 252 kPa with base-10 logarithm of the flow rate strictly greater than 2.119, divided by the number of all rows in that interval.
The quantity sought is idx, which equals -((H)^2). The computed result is -0.4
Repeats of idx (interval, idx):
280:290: 0.0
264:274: 0.0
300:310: -1.0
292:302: -1.0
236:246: 0.0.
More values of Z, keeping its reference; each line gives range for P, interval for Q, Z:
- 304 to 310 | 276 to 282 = 0.11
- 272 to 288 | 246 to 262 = 0.26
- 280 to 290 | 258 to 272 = 0.72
